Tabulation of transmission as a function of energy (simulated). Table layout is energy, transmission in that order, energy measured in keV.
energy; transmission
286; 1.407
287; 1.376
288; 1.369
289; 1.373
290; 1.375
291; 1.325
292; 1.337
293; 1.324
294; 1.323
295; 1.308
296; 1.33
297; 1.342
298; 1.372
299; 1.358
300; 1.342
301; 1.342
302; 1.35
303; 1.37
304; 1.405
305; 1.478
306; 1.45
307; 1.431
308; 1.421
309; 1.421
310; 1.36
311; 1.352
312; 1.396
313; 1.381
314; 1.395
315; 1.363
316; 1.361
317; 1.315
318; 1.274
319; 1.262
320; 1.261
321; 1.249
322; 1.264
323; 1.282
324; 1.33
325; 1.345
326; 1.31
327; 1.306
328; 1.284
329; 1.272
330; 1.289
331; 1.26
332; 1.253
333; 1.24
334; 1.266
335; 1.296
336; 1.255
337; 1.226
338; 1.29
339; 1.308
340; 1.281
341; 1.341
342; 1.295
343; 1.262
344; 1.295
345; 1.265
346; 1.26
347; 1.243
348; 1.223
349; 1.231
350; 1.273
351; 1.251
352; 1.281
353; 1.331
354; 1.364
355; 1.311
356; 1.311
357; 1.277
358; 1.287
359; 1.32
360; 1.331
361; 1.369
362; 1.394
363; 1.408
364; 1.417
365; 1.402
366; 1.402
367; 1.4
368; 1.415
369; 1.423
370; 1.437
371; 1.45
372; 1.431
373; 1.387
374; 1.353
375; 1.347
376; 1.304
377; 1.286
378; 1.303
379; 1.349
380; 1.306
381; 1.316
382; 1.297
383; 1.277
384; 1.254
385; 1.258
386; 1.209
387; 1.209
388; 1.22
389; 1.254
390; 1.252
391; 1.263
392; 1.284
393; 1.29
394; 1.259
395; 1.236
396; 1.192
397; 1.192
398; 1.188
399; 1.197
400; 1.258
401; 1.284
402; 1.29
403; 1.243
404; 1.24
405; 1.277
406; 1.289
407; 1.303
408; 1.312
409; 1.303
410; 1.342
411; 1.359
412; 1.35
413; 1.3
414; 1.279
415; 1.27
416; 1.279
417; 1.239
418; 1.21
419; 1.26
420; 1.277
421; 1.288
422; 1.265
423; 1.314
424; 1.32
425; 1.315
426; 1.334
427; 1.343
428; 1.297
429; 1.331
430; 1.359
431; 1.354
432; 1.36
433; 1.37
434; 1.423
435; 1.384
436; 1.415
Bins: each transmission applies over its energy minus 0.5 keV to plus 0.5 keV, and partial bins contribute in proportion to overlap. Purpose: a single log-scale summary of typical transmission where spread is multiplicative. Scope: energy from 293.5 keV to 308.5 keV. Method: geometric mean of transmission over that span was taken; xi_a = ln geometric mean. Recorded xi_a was 0.32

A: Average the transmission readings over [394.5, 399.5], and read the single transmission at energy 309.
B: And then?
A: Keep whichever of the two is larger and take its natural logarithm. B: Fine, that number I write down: 0.351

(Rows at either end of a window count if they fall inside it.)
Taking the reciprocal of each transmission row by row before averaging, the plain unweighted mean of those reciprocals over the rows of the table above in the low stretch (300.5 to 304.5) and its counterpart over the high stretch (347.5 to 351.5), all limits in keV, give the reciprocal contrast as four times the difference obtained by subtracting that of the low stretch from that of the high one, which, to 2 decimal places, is 0.29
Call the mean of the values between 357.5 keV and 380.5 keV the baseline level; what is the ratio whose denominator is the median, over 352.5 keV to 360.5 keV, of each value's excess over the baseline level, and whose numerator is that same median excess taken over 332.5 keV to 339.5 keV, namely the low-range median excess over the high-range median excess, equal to 1.9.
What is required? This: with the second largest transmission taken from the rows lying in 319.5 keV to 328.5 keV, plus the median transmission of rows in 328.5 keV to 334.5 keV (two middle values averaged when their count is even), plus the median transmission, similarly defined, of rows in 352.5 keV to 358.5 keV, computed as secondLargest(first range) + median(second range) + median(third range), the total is 3.90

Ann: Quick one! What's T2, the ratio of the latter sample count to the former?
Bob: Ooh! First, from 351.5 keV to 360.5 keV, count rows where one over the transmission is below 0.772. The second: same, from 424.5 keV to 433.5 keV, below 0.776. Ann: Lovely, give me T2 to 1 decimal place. 1.5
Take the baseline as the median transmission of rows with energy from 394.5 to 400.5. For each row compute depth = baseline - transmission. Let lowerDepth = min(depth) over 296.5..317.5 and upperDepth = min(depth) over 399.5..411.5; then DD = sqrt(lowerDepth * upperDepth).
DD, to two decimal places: 0.22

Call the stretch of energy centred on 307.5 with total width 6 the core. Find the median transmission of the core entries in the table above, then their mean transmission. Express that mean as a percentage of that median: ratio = 100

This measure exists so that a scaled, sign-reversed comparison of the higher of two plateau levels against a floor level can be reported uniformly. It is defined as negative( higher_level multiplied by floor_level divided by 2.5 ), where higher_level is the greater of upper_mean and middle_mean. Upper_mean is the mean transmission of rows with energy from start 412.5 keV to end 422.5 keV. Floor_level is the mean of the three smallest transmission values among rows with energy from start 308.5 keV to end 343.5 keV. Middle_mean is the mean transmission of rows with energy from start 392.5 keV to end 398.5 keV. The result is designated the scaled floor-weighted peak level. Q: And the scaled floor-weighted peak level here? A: -0.627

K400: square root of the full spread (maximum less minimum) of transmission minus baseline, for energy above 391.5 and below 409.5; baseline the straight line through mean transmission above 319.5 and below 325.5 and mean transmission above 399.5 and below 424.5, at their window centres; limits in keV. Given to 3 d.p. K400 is 0.353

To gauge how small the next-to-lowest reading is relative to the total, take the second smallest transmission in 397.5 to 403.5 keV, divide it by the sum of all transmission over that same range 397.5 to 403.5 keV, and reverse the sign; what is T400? -0.16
